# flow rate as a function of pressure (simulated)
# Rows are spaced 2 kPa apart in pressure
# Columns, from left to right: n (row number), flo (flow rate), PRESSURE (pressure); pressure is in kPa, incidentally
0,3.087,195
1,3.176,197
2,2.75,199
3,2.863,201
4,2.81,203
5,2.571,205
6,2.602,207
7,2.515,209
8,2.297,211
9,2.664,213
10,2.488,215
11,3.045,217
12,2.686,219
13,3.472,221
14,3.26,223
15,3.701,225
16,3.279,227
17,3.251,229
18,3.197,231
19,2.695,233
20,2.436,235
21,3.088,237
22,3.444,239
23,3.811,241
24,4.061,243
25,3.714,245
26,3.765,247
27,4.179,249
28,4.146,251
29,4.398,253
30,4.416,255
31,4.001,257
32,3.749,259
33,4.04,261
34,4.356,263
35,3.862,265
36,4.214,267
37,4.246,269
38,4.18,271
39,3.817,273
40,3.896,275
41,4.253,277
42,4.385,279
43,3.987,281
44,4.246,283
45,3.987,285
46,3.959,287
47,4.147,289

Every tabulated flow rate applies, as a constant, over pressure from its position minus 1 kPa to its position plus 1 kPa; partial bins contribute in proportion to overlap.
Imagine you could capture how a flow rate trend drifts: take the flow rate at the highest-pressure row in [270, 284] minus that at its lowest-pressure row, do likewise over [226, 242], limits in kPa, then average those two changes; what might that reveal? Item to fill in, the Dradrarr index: 0.30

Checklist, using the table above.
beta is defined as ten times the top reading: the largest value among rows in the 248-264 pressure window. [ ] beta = 44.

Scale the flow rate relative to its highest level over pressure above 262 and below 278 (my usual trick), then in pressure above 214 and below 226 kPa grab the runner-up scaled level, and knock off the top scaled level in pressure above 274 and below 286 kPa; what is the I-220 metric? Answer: -0.210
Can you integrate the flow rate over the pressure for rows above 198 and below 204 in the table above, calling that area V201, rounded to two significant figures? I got 17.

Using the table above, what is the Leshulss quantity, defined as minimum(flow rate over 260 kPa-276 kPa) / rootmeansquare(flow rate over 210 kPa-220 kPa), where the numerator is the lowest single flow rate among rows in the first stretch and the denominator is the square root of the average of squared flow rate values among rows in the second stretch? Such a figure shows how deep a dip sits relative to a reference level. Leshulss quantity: 1.44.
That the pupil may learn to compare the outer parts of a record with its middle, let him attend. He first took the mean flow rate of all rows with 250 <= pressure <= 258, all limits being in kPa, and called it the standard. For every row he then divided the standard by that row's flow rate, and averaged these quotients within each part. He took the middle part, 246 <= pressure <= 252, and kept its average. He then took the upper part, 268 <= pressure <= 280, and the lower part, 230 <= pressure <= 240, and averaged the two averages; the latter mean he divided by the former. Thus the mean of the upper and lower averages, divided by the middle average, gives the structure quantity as 1.18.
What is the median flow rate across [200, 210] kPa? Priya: 2.6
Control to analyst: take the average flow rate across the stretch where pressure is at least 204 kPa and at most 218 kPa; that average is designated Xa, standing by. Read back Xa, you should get 2.6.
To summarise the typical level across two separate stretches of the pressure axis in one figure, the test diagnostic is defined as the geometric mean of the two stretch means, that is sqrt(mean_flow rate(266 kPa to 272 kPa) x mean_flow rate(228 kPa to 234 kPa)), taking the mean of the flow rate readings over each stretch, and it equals 3.58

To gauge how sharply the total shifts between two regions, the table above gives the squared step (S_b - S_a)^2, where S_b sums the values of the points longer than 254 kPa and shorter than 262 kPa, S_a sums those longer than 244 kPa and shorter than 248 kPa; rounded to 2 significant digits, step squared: 76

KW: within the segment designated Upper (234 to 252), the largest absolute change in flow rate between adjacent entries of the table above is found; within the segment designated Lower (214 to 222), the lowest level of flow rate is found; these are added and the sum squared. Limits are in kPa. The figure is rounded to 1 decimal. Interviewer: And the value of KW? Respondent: 9.9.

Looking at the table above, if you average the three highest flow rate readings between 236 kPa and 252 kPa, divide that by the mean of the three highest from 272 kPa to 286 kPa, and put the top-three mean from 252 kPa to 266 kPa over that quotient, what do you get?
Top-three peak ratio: 4.57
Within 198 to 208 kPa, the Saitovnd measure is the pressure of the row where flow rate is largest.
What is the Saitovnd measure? 201 kPa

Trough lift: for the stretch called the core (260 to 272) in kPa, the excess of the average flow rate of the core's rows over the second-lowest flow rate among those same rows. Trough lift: 0.11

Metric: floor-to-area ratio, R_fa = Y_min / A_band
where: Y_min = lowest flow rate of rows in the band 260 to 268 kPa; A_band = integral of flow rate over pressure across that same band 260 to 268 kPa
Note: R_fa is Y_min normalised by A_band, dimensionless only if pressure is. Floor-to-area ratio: 0.117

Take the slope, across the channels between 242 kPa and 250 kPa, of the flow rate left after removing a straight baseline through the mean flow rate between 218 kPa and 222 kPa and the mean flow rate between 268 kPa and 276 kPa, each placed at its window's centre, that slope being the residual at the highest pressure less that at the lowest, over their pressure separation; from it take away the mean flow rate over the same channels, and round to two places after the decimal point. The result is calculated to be -3.93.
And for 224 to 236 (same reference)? -3.24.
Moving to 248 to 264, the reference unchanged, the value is -4.17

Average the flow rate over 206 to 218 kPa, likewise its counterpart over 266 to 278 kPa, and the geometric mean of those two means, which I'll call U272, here 3.27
